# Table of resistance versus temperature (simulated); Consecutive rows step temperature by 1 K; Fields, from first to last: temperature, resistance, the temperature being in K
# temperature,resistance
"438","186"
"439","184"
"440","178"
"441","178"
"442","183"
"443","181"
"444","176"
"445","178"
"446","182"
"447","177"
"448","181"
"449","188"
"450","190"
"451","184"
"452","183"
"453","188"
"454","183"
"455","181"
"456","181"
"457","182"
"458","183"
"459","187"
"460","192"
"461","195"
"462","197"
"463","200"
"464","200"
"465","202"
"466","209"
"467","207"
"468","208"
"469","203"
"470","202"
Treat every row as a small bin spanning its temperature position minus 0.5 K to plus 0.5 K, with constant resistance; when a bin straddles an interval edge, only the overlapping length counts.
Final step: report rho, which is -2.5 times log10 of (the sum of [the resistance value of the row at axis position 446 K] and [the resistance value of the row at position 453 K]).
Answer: -6.42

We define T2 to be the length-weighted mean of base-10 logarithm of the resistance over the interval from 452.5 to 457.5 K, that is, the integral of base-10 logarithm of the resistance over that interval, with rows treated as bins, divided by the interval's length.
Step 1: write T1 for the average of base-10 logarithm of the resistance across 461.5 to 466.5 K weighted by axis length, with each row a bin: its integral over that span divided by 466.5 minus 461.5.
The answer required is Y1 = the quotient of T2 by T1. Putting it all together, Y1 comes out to 0.982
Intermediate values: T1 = 2.30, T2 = 2.262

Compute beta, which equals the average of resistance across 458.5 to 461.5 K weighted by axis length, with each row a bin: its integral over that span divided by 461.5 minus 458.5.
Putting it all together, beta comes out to 191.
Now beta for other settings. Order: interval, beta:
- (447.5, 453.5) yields 186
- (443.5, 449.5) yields 180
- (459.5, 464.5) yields 197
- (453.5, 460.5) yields 184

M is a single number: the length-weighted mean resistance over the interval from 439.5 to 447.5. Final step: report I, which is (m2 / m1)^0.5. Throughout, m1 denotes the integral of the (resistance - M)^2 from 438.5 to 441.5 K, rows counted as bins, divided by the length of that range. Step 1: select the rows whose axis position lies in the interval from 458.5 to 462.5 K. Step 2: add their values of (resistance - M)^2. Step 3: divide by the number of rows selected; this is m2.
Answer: 4.8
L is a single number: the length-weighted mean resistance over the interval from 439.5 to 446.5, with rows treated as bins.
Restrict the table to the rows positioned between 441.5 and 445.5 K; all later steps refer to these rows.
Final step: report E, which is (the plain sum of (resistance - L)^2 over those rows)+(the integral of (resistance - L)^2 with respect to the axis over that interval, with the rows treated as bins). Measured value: 58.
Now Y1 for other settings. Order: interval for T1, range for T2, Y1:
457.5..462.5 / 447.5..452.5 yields 0.994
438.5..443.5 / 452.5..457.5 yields 1.002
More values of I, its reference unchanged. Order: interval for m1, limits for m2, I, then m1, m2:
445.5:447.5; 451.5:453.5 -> 2.7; 6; 47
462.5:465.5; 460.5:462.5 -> 0.8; 465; 286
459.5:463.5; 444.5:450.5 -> 0.3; 293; 36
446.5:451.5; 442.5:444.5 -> 0.4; 46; 7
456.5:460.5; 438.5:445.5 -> 0.4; 63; 8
